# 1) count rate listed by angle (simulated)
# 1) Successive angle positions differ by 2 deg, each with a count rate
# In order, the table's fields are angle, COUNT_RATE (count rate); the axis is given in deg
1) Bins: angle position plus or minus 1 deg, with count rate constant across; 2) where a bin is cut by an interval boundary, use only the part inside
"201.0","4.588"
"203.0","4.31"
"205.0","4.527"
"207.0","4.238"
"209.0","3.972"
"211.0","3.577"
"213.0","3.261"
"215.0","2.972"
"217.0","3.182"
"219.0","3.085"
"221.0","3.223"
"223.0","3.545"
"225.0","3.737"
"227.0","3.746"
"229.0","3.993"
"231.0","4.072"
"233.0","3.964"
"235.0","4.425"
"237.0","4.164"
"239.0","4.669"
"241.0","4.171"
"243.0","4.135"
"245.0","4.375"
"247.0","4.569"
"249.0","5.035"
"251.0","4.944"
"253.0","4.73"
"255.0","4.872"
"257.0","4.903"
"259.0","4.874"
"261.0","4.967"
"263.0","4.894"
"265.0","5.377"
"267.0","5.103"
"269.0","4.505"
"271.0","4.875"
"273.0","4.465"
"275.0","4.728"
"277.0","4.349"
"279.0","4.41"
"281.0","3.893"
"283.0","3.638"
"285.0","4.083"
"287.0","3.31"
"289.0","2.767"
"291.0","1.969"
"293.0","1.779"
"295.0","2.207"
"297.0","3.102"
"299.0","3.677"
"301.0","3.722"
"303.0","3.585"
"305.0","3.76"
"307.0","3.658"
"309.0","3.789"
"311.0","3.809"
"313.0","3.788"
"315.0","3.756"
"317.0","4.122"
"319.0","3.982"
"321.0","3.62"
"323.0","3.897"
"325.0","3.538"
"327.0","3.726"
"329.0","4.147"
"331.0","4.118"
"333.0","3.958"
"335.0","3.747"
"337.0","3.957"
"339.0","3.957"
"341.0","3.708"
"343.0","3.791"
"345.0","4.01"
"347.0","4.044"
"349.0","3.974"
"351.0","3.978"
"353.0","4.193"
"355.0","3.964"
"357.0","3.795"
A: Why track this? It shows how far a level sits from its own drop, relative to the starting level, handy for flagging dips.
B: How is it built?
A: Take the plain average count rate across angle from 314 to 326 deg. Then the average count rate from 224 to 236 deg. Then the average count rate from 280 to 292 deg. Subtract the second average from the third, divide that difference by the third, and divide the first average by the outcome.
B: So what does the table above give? -18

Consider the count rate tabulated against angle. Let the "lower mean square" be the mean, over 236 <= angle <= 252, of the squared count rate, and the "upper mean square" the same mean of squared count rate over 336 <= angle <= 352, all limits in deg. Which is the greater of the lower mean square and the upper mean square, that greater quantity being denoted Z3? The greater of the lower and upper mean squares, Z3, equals 20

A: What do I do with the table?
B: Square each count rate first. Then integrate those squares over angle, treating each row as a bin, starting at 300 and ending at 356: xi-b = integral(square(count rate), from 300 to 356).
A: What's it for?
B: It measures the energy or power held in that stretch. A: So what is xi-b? 839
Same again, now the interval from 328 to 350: 343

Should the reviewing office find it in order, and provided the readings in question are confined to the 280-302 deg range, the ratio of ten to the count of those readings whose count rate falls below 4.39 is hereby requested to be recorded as 0.91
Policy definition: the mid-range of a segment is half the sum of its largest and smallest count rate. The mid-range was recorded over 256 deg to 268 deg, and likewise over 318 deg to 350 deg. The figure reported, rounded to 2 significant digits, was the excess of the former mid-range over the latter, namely 1.3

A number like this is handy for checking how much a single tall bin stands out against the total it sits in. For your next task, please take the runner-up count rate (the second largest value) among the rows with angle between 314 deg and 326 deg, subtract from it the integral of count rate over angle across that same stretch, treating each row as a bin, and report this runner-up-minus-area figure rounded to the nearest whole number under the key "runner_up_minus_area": -42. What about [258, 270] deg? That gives -54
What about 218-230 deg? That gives -39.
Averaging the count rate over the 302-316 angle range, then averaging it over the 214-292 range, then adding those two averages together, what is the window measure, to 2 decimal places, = 7.91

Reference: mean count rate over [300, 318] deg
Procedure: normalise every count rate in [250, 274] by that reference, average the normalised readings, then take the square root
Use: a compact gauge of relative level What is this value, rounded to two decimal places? 1.14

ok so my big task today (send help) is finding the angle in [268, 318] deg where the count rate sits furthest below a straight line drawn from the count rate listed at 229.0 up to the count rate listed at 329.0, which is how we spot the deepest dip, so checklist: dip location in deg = 293.0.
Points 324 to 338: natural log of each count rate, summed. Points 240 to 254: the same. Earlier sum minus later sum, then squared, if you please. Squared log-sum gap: 1.3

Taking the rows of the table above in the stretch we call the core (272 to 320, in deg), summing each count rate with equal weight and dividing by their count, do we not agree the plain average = 3.60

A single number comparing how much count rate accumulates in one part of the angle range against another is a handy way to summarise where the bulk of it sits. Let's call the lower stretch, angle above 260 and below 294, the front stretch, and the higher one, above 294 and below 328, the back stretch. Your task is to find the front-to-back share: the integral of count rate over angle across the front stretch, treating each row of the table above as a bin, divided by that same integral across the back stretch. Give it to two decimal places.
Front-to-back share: 1.12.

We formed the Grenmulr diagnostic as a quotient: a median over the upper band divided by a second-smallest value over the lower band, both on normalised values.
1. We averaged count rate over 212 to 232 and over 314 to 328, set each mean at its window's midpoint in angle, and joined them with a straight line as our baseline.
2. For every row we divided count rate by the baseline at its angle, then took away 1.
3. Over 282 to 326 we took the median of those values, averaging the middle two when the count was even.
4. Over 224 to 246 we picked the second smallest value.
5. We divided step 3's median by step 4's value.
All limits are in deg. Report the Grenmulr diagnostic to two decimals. -0.19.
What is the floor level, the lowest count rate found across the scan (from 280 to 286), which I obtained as 3.638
